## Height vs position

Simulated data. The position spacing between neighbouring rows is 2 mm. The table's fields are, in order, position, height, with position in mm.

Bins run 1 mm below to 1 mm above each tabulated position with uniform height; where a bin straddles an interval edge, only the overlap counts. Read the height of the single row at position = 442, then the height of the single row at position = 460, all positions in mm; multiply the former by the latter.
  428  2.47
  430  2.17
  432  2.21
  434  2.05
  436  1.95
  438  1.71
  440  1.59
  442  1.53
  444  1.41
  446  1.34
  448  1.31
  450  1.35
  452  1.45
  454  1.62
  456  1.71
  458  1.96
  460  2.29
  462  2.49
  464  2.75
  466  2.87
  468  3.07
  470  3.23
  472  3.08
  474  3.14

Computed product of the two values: 3.5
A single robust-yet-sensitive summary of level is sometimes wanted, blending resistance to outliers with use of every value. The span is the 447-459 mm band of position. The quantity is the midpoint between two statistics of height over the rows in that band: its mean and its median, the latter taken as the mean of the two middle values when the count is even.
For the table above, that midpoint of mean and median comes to 1.6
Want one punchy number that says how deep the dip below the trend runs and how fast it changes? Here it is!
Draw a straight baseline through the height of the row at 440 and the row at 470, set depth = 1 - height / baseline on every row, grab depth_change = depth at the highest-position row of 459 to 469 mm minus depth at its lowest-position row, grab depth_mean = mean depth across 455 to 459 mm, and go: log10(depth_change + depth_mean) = -0.85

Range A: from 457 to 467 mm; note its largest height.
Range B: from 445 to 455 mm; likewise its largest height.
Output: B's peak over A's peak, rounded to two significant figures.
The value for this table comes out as 0.56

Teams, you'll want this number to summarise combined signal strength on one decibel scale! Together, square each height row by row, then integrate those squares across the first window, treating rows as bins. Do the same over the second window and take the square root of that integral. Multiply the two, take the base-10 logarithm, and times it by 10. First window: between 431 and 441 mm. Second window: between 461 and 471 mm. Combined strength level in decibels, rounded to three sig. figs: 25.3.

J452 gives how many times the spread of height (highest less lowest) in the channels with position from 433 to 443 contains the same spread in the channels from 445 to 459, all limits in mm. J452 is 0.80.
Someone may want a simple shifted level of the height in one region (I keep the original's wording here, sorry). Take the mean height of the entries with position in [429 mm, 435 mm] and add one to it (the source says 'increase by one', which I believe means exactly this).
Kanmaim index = 3.1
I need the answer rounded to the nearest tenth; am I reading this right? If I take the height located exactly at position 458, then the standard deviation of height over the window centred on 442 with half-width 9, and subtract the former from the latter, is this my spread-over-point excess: -1.7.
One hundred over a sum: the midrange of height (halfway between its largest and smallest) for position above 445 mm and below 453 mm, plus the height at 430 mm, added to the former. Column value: 28.2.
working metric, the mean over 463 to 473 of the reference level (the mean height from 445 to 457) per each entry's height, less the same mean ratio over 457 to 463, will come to -0.17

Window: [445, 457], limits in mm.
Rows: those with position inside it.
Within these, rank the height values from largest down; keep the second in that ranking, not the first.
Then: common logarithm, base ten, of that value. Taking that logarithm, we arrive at 0.21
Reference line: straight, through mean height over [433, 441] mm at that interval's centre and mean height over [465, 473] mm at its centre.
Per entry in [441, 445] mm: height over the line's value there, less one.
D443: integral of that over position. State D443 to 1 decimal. -1.1 mm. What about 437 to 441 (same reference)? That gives -0.5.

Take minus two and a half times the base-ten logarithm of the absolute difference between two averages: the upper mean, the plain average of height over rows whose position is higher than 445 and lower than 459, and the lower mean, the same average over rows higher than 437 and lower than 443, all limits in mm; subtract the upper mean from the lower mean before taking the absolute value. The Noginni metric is 2.8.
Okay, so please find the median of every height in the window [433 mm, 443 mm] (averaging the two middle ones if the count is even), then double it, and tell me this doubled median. 3.4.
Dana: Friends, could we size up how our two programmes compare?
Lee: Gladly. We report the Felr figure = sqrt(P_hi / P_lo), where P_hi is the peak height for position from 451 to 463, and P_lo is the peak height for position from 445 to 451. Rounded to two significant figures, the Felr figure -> 1.4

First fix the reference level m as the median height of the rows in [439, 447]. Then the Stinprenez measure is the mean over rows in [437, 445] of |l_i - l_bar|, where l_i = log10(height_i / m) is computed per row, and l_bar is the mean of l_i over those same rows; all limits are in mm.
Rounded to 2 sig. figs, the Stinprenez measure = 0.025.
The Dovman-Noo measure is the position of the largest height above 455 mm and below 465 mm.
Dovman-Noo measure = 464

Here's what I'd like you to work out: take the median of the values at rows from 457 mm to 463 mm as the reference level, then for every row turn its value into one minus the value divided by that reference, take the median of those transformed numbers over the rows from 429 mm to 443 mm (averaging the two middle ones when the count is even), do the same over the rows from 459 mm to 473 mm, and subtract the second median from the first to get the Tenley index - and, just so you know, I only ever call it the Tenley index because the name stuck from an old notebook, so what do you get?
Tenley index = 0.4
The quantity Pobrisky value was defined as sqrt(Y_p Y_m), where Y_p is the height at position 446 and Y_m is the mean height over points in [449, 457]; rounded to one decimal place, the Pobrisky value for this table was 1.4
